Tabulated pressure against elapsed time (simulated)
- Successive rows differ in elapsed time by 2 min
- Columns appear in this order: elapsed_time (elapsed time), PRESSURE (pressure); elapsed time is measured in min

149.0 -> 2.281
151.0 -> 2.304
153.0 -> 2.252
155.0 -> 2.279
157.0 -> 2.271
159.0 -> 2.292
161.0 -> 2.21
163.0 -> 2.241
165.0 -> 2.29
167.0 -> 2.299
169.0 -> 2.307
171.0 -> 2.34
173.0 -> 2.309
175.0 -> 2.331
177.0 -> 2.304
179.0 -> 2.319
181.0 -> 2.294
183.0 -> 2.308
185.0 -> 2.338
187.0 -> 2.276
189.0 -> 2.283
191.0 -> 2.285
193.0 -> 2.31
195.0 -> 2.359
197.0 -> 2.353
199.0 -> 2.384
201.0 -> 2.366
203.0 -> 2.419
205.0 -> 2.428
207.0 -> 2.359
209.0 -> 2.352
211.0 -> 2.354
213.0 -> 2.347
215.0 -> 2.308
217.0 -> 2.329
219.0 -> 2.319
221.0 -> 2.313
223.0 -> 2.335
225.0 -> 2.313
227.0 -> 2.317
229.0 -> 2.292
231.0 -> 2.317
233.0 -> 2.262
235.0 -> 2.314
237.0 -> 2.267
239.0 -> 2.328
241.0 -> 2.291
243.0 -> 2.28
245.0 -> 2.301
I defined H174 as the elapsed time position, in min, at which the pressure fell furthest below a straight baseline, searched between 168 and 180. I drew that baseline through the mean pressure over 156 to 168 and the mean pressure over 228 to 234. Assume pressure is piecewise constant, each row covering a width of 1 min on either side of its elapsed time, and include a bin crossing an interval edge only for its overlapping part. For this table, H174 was 177.0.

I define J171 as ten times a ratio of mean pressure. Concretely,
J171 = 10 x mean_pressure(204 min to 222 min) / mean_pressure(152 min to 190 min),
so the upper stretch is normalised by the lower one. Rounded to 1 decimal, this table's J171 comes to 10.2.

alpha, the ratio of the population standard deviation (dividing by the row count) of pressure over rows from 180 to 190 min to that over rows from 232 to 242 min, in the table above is 0.9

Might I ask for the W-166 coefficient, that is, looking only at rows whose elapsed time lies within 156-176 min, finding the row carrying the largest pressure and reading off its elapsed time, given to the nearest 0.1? 171.0 min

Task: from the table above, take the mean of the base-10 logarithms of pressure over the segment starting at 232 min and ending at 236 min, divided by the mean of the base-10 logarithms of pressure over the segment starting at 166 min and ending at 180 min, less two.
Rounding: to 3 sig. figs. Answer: -1.01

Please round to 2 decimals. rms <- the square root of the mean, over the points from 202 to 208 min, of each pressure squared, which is 2.40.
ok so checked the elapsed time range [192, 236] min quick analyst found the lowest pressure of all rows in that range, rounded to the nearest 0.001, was 2.262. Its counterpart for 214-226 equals 2.308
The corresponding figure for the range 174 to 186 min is 2.294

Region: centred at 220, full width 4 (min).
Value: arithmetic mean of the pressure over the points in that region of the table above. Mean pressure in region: 2.316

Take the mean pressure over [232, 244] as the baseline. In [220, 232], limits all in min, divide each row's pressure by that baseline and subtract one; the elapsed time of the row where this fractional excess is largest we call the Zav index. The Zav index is 223.0 min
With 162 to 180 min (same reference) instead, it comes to 171.0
